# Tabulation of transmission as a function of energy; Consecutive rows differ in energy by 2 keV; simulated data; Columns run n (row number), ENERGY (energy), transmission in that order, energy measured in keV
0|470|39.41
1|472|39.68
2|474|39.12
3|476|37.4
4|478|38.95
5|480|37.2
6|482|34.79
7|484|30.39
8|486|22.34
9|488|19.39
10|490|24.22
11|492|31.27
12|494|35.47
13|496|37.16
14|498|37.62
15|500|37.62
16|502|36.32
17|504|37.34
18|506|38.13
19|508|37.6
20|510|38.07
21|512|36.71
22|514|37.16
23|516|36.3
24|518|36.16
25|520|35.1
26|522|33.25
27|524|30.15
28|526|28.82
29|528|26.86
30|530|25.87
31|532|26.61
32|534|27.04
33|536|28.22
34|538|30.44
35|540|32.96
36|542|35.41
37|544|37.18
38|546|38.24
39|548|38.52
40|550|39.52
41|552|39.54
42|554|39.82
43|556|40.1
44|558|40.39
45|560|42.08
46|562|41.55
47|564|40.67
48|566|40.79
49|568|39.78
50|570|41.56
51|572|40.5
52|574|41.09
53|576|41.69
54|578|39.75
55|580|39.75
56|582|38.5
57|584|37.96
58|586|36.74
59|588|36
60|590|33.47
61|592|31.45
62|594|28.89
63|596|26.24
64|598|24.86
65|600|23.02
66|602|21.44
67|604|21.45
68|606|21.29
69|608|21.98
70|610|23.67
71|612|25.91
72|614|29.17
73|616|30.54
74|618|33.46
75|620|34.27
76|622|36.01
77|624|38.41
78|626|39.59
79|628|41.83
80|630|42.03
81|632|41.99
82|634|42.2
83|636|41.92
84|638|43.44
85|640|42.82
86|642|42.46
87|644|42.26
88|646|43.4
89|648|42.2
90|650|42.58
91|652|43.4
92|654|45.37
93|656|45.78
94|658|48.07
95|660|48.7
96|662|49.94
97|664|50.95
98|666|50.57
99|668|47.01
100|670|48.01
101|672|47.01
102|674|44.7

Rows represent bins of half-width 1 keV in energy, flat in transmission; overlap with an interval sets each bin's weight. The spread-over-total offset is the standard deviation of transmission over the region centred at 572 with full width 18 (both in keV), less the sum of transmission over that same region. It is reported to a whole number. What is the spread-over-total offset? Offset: -365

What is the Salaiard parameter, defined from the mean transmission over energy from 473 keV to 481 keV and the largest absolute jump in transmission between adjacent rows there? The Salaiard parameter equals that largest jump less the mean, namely -36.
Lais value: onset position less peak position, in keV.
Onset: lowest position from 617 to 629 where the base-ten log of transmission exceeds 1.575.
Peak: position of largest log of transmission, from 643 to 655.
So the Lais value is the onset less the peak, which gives -30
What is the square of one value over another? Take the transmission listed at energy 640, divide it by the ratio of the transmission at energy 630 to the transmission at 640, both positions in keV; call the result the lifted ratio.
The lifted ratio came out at 44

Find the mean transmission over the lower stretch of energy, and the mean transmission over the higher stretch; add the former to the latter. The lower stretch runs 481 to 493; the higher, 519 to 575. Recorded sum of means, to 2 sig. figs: 63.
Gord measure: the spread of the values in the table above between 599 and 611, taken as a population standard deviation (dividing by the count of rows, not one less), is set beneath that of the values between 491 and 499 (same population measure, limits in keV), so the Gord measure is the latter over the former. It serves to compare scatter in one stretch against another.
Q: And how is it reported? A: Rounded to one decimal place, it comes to 2.8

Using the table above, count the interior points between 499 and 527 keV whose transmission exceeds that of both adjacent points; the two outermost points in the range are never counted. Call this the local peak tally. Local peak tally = 3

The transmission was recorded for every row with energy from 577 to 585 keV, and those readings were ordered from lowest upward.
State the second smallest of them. 38.5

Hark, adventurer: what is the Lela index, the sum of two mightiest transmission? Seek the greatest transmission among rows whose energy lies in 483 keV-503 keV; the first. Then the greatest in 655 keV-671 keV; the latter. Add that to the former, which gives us 89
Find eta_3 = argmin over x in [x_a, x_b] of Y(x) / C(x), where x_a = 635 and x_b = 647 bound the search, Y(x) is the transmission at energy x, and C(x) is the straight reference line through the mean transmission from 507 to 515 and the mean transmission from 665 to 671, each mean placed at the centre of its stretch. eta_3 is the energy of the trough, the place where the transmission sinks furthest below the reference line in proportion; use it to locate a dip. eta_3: 644 keV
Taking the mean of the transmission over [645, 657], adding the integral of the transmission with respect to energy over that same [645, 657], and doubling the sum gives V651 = 1138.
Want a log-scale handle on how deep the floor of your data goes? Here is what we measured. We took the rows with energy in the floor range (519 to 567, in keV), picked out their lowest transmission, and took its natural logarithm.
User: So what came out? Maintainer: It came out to 3.3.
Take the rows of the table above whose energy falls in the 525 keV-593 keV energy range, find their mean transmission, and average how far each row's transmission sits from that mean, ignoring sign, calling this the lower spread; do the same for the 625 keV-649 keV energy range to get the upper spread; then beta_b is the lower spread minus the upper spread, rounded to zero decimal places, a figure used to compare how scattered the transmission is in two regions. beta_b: 4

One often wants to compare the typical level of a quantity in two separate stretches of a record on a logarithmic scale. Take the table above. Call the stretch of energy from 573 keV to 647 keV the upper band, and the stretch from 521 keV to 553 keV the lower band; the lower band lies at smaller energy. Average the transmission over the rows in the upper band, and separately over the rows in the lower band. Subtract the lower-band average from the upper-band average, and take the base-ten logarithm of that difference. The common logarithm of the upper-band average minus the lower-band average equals 0.34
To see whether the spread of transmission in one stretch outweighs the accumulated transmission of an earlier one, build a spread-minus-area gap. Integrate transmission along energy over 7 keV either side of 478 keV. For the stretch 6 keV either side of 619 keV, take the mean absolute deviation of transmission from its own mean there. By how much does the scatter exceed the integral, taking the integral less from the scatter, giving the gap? -512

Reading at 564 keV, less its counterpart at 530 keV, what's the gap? 15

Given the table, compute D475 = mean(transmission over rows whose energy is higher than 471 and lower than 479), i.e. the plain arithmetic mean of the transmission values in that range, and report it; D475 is 39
